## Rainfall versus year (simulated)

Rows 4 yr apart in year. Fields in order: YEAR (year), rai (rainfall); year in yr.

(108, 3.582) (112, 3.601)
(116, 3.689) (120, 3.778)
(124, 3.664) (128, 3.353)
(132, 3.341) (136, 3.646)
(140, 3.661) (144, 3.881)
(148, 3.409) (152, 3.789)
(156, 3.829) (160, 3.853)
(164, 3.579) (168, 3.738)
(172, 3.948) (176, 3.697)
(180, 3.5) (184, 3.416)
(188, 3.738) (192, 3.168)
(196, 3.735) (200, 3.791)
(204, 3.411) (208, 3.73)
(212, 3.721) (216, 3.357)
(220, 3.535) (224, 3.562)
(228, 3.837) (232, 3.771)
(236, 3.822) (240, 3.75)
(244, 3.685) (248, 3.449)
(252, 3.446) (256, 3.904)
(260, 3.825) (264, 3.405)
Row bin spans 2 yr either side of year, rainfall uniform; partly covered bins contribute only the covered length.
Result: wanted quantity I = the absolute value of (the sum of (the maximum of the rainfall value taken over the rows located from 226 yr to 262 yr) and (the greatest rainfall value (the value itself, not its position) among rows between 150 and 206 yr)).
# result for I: 7.85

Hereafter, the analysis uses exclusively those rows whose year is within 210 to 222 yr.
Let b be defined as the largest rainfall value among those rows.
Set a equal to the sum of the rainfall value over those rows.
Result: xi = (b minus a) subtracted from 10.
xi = 16.9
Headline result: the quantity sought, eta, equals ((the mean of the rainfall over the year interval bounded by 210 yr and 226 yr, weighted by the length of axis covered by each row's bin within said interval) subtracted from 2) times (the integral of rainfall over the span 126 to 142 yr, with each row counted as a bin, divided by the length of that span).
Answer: -5.40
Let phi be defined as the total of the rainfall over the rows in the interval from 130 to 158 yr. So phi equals 25.6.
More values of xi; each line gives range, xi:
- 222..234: 17.3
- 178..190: 16.9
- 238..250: 17.1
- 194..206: 17.1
